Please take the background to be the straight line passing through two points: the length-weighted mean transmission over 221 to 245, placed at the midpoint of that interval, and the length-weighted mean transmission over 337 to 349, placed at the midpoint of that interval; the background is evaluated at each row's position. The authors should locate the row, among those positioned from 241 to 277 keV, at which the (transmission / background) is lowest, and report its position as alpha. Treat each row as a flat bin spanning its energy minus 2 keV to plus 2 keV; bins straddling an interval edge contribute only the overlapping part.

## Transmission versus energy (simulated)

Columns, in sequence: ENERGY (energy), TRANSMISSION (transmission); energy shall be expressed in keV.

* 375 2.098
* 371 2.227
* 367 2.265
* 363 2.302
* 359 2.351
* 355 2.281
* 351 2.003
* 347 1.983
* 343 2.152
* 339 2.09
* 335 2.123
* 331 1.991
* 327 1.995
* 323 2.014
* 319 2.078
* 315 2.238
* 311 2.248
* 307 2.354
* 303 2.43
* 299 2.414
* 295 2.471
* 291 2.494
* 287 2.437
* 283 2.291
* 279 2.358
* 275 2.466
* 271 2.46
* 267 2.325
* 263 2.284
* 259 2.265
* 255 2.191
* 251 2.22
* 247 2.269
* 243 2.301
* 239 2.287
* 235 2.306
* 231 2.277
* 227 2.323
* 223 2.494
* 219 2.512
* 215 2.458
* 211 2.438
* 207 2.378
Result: 255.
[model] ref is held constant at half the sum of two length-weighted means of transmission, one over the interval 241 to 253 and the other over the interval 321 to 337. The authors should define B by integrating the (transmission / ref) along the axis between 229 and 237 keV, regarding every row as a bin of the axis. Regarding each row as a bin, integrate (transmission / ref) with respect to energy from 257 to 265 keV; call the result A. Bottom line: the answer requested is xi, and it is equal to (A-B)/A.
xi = -0.007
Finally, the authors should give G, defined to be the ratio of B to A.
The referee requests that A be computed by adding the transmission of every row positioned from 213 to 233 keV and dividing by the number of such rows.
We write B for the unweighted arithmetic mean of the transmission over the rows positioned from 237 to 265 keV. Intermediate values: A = 2.41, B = 2.26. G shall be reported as 0.936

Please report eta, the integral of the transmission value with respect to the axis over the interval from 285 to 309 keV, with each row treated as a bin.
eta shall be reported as 58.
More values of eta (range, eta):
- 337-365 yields 61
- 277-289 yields 28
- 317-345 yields 58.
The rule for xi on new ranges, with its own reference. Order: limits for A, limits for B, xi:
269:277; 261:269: 0.064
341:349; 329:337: 0.005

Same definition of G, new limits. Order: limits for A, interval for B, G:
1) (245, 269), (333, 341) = 0.932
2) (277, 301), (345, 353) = 0.827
